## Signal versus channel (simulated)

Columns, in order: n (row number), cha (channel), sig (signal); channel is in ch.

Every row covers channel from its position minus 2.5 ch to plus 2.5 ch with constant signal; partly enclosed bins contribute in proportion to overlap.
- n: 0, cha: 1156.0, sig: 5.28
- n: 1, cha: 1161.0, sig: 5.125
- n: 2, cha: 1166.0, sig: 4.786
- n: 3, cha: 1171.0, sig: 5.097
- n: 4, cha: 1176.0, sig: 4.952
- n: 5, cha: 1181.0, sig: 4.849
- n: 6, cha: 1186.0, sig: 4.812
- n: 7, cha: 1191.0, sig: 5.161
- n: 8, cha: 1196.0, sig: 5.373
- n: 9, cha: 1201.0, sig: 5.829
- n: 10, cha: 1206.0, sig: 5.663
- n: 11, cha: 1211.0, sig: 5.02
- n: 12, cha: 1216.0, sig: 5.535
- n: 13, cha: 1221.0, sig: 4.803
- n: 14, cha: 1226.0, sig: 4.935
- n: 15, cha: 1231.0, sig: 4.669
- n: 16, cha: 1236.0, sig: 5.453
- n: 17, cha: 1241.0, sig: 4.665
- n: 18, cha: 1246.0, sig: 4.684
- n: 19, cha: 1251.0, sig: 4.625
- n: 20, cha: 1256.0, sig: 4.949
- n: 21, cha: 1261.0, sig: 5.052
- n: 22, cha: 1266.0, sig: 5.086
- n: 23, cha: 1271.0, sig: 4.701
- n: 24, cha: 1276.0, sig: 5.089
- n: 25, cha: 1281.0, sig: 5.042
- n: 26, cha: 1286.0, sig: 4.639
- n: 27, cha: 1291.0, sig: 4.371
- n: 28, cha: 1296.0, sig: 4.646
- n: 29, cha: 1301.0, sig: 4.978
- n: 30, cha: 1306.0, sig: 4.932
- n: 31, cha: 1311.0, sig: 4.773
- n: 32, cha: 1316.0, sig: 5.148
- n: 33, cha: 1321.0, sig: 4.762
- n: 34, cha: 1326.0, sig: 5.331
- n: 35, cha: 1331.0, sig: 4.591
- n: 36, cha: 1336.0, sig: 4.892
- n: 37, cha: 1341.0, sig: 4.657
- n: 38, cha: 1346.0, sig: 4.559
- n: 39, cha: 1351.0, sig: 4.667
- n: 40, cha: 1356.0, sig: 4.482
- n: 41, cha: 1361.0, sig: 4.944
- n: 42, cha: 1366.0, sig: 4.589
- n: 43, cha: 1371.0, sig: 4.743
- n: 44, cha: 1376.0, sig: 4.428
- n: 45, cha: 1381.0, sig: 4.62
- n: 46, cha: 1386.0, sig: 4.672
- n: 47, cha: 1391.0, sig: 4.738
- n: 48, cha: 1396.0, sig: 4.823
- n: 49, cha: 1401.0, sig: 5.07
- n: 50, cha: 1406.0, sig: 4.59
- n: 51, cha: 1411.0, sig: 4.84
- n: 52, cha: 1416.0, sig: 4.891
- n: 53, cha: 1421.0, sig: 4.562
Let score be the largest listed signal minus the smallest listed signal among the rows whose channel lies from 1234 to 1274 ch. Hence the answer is 0.83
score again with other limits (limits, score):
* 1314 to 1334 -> 0.74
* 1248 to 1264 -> 0.43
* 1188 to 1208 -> 0.67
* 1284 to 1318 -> 0.78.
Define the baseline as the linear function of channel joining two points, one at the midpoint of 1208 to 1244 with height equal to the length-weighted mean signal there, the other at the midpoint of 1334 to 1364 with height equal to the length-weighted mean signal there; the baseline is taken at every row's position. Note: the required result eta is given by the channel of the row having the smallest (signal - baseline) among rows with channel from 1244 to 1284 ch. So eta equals 1251.0 ch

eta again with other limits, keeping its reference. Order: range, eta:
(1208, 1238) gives 1231.0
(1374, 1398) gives 1376.0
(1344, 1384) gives 1376.0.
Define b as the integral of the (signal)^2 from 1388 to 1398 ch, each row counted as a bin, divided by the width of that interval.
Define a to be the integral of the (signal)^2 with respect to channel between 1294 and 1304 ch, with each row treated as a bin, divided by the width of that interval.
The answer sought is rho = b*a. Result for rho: 531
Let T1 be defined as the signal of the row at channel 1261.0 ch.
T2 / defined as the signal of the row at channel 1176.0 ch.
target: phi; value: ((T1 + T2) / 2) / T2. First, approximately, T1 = 5.052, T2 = 4.952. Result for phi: 1.01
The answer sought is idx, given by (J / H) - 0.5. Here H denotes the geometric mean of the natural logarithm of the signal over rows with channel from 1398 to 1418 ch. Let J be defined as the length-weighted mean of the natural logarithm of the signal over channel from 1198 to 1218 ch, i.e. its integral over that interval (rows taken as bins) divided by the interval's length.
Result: 0.58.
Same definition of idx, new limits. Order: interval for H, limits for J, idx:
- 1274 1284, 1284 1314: 0.46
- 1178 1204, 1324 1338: 0.47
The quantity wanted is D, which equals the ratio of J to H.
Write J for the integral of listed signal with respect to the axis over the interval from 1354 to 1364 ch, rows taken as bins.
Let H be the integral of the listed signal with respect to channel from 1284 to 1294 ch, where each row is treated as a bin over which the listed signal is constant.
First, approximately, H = 45.1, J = 47.2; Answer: 1.05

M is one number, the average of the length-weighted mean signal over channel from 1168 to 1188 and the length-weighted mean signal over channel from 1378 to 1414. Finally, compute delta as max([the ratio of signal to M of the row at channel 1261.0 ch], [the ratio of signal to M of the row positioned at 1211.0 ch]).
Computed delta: 1.04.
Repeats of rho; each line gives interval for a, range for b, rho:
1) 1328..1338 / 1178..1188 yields 532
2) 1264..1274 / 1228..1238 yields 612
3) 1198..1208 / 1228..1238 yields 838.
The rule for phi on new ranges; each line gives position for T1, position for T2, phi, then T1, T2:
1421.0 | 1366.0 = 1.00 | 4.562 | 4.589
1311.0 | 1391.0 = 1.00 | 4.773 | 4.738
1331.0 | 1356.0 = 1.01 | 4.591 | 4.482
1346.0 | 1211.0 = 0.95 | 4.559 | 5.02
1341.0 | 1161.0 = 0.95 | 4.657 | 5.125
